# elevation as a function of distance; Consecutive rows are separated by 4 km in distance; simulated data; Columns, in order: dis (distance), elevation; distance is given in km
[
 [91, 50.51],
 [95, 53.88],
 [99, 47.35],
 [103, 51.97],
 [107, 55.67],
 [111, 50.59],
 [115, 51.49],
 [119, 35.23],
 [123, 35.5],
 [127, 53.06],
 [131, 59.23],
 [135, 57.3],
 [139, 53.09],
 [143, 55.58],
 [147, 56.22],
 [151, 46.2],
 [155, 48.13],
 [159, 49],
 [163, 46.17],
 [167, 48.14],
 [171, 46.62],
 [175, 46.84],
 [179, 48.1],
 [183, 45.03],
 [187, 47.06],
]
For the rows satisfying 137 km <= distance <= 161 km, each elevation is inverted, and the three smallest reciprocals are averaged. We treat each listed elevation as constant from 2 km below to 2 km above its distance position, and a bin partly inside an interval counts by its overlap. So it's 0.0182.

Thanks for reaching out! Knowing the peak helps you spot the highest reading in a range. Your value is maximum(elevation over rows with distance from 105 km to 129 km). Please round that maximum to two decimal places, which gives 55.67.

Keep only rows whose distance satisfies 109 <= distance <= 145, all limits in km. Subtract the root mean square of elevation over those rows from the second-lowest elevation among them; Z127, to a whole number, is -15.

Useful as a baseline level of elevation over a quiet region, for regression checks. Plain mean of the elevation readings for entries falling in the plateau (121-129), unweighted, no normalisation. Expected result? 44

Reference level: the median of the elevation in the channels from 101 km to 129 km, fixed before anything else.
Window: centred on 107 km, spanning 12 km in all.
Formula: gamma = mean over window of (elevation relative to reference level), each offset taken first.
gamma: 1.3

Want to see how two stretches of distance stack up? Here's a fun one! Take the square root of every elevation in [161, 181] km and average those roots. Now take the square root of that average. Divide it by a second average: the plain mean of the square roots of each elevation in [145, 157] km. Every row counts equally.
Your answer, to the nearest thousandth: 0.370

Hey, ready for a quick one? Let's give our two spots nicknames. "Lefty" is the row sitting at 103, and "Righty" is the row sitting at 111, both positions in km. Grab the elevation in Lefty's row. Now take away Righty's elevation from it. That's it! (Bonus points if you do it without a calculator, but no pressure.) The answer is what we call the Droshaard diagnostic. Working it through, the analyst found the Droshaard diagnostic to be 1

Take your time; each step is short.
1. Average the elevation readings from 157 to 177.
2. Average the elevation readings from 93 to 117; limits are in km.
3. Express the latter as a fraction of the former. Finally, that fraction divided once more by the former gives 0.0231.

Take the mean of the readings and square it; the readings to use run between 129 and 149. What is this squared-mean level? 3168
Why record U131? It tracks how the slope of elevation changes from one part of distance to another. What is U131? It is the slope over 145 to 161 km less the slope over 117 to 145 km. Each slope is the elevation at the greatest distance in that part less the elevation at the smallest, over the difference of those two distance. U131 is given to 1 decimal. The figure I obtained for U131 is -1.4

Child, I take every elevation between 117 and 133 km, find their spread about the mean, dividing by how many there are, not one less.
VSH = 11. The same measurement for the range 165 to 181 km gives 1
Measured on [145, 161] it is 4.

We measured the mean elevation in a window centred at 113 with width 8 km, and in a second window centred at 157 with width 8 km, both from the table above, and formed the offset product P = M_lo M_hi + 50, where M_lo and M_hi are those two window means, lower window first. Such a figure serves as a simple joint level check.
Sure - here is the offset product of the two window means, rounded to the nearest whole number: 2529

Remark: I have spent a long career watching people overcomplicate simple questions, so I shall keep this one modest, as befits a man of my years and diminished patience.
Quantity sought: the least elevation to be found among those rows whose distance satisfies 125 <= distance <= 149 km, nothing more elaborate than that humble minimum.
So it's 53.06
